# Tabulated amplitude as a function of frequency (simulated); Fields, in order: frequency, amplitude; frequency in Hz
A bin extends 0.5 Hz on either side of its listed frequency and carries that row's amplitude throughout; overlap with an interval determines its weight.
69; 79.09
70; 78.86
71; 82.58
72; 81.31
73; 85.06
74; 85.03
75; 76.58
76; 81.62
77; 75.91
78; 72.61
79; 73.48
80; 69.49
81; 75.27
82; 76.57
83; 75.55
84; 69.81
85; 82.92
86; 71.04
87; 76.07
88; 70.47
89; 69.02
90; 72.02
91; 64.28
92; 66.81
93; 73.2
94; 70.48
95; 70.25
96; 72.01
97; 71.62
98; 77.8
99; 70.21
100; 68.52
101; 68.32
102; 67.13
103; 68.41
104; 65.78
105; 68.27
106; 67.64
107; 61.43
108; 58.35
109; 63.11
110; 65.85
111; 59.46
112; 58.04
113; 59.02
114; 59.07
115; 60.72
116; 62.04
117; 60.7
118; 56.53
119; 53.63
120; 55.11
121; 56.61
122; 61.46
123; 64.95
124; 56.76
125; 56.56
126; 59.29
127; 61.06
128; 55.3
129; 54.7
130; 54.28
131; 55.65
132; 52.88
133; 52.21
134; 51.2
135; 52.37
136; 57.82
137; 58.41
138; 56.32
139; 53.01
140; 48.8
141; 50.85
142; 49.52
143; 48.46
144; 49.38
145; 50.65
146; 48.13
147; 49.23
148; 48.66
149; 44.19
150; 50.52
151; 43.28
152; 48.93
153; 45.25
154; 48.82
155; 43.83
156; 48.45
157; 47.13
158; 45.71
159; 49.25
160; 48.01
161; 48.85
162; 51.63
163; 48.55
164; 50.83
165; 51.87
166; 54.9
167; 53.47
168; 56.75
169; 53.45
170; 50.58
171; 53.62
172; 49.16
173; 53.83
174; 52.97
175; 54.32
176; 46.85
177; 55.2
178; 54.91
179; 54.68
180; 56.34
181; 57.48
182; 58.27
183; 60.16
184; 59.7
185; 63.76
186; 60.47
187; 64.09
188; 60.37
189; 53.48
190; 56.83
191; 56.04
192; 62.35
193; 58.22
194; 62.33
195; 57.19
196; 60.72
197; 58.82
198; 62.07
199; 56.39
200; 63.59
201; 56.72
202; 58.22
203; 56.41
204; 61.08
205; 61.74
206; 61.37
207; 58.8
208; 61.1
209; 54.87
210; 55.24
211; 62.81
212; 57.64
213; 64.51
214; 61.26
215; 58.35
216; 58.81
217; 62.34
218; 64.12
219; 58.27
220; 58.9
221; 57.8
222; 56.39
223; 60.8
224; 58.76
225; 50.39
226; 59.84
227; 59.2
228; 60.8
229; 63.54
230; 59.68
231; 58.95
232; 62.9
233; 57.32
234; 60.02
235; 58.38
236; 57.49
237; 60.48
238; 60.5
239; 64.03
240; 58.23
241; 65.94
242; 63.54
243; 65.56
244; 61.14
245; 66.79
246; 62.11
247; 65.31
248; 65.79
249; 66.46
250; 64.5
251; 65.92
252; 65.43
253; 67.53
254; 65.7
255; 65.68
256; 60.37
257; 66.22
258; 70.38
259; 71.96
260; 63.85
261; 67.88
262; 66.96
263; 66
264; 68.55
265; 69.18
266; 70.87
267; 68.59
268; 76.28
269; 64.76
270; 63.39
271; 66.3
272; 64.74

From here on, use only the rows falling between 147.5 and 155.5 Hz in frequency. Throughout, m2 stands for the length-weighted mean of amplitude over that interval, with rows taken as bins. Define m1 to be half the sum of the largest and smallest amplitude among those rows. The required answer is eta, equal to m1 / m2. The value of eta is 1.005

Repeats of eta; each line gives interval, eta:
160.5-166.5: 1.012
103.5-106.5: 0.997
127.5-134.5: 0.994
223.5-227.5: 0.966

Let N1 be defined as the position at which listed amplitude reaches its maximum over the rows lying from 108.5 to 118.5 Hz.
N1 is 110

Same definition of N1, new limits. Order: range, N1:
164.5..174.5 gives 168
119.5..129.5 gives 123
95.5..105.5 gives 98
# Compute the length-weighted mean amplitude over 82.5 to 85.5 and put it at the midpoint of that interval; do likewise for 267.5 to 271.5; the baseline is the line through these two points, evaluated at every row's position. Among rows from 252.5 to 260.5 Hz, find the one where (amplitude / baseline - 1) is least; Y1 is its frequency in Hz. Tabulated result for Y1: 256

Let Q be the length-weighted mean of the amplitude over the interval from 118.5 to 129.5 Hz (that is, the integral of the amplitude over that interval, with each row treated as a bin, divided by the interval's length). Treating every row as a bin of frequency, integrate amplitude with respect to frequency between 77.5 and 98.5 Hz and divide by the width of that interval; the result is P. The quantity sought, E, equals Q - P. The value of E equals -14.7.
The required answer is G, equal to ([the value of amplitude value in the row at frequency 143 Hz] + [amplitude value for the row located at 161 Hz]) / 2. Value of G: 49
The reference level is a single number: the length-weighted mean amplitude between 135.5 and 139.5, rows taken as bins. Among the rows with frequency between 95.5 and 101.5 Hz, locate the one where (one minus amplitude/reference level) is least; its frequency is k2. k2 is 98 Hz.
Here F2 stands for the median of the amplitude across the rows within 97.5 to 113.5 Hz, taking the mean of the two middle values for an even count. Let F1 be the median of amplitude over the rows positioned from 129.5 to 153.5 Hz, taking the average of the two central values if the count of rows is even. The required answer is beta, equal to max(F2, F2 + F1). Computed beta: 117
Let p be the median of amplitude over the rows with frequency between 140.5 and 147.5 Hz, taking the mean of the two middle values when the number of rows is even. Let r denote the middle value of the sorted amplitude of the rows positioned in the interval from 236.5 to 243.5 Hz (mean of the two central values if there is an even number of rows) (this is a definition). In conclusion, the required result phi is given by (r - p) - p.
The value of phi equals -35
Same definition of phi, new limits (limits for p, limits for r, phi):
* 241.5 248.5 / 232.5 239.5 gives -71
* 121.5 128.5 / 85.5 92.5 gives -48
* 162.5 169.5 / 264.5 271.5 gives -38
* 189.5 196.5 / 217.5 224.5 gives -58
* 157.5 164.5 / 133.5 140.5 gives -45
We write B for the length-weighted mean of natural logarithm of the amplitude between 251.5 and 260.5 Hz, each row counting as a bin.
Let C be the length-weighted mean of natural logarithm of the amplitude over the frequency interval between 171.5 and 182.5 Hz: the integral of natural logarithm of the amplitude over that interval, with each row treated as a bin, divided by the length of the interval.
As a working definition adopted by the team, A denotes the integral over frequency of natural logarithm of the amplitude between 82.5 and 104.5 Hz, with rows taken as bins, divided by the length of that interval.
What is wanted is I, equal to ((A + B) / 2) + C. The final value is 8.21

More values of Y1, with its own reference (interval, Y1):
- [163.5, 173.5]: 172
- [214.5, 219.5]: 215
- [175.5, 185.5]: 176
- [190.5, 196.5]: 191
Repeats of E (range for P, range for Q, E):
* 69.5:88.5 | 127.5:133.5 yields -22.7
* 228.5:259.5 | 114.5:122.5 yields -5.1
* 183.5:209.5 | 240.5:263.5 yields 6.2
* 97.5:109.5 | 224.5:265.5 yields -3.7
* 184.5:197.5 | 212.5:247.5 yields 1.1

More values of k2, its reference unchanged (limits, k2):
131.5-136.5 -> 136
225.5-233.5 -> 229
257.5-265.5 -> 259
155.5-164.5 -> 162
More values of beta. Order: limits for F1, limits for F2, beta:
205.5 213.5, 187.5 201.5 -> 118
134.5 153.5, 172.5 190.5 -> 106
